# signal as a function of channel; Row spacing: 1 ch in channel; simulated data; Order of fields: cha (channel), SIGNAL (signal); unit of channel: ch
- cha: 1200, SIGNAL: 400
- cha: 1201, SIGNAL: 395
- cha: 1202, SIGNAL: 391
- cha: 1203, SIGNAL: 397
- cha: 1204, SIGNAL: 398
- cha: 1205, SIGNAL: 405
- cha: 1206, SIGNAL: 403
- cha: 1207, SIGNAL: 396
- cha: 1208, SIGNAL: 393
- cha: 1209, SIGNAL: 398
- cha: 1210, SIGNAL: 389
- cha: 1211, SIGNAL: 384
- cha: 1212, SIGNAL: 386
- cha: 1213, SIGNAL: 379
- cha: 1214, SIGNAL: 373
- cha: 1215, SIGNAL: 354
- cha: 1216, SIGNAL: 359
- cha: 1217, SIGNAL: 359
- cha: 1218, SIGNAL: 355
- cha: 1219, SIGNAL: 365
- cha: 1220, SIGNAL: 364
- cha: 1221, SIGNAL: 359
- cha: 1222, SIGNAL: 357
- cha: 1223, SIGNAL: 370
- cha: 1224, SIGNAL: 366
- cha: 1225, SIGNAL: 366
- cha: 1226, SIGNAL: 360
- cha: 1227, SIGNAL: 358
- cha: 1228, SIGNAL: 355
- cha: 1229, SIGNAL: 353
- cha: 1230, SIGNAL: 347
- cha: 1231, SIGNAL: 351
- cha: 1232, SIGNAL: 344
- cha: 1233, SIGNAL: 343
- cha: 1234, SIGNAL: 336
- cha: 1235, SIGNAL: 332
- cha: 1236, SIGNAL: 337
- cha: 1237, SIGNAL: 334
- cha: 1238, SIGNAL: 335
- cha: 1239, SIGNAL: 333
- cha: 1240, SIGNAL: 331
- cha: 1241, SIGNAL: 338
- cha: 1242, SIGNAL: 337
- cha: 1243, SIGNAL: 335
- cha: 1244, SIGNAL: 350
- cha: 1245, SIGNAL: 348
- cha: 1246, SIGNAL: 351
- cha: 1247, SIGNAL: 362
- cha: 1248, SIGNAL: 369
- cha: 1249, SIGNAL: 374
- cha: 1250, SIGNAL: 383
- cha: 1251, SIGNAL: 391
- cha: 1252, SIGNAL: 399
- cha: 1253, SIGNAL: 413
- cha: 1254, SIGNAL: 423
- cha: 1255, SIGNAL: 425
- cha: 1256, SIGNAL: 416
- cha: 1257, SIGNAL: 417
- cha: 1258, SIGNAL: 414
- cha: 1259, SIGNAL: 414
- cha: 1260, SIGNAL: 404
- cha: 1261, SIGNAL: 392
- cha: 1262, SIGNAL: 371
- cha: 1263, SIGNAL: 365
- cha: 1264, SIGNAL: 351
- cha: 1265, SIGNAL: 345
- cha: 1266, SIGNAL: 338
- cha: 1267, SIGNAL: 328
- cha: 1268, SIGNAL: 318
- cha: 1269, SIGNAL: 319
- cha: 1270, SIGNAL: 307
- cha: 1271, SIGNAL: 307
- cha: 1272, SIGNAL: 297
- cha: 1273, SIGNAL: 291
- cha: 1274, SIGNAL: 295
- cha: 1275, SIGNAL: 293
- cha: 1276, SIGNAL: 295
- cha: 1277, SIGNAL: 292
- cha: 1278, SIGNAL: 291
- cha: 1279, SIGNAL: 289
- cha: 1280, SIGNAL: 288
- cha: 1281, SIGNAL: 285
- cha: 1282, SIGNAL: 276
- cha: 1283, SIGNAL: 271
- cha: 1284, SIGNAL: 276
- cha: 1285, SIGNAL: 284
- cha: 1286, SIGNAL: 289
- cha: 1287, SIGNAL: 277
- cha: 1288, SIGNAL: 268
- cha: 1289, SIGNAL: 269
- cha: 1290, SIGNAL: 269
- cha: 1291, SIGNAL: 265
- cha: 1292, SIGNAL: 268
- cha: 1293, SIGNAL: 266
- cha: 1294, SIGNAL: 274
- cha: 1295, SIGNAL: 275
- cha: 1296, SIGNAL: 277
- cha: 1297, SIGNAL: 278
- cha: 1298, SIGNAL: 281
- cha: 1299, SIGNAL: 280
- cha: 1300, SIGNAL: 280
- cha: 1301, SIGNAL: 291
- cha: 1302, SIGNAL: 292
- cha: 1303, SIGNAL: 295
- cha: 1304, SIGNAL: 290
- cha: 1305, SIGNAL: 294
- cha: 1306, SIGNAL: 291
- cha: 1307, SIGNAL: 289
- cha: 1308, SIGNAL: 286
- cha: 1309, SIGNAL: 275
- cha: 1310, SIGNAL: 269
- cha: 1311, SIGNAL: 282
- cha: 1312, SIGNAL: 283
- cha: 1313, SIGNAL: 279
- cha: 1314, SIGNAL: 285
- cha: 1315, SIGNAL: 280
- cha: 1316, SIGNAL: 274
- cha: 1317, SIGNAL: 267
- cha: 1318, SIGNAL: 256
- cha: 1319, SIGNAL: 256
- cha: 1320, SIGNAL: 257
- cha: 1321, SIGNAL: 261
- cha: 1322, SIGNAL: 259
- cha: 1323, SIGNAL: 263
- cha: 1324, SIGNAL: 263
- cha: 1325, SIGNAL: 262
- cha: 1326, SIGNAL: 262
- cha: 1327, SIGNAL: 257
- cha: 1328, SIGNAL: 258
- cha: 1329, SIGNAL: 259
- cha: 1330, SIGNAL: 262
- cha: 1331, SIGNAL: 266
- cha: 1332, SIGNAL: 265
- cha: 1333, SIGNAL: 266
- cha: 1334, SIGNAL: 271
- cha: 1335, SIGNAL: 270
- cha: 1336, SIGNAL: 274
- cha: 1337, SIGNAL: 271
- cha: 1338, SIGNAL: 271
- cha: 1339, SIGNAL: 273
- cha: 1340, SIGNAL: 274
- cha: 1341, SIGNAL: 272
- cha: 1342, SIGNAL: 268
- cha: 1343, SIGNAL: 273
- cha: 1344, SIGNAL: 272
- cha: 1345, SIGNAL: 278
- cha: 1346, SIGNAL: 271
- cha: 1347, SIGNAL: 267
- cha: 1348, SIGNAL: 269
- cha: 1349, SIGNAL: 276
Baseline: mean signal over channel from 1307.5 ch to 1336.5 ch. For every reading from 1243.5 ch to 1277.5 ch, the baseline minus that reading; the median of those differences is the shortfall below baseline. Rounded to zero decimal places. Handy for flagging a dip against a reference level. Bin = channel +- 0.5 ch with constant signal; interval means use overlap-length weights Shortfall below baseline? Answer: -89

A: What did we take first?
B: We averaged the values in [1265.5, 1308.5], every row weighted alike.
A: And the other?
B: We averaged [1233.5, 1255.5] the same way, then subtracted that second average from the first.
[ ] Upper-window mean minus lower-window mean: -73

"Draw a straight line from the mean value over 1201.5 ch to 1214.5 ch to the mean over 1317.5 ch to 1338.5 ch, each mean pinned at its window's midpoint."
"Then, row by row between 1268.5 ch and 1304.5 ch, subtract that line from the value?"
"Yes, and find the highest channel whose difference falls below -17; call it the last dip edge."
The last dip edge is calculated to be 1297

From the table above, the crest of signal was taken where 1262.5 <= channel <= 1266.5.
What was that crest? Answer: 365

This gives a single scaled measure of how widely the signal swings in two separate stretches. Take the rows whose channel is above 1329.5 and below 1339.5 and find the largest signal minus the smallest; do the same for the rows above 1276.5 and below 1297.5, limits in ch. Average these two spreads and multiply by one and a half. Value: 29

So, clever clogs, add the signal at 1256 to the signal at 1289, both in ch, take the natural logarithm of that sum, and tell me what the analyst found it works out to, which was 6.53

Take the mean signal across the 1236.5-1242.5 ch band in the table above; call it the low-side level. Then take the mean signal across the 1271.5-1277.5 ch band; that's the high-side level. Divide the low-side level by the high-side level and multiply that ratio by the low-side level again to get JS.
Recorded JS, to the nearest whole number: 381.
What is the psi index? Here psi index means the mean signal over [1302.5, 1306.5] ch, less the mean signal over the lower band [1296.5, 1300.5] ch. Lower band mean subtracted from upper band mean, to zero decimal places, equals 13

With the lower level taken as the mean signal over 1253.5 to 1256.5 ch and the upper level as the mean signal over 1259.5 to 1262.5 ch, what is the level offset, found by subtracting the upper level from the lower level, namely 32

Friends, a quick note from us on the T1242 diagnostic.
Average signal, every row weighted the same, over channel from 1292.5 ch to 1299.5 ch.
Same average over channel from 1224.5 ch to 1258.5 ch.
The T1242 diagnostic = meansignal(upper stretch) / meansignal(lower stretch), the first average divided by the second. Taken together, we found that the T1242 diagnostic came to 0.76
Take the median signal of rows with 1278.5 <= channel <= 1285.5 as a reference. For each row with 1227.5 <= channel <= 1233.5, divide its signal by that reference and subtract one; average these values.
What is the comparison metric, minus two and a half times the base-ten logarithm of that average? 1.6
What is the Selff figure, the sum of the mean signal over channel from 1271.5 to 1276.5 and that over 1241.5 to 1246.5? 638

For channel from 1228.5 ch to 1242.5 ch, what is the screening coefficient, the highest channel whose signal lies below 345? 1242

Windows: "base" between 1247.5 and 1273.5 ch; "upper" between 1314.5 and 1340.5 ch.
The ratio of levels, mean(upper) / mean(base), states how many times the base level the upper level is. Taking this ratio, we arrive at 0.721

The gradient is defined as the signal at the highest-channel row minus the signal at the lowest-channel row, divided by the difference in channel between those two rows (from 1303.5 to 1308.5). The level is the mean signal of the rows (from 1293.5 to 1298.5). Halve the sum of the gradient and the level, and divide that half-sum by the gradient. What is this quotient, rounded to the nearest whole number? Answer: -138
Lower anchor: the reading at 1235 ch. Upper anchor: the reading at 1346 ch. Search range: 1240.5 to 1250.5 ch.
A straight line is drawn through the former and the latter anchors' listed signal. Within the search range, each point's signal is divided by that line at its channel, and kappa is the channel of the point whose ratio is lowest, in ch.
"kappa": 1243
